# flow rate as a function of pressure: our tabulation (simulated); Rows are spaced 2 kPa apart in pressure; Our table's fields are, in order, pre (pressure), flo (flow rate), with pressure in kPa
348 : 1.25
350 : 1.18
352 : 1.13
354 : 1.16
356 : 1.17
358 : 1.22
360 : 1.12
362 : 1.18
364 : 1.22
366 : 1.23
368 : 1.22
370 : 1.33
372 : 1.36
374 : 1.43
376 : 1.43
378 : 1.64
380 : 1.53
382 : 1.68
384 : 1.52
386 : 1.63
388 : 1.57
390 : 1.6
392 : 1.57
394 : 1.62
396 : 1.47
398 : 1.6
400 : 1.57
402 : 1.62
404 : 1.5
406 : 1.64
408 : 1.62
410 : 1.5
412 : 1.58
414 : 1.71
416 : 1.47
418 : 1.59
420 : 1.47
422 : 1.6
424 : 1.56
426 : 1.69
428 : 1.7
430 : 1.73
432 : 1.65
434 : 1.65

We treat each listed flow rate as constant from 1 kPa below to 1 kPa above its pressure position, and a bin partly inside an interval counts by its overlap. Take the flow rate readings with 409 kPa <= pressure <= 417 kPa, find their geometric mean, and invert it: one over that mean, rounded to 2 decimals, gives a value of 0.64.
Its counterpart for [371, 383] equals 0.66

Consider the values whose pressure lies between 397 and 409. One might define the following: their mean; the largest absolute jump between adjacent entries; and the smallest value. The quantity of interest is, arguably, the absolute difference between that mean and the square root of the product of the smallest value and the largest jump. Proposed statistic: 1.13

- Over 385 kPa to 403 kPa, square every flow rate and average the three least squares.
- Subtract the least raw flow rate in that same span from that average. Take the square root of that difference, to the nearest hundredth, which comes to 0.95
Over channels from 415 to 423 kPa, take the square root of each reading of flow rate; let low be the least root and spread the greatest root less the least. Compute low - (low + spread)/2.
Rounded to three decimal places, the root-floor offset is 0.580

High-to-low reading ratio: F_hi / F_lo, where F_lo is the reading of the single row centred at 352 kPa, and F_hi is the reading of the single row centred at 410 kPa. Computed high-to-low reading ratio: 1.33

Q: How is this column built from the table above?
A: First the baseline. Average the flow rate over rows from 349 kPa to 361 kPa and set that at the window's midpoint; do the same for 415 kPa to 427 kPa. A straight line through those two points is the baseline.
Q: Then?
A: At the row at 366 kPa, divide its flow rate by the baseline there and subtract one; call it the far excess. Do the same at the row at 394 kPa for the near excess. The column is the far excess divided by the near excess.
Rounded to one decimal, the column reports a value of 0.0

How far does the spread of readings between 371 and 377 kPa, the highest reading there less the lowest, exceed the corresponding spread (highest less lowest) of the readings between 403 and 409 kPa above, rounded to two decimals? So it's -0.07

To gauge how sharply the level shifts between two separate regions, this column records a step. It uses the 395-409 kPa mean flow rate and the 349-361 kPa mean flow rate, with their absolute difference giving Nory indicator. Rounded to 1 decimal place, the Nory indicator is 0.4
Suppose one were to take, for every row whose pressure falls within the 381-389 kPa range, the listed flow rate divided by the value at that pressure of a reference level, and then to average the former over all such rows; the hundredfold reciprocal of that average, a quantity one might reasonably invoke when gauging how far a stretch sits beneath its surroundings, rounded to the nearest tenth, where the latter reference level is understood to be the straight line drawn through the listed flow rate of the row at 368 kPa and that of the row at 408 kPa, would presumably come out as 86.8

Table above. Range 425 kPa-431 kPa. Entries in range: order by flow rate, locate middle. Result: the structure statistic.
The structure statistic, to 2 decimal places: 1.70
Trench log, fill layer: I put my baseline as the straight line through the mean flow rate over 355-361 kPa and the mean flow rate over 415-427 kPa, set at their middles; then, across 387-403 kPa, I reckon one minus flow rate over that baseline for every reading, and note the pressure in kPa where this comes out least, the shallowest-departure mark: 390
